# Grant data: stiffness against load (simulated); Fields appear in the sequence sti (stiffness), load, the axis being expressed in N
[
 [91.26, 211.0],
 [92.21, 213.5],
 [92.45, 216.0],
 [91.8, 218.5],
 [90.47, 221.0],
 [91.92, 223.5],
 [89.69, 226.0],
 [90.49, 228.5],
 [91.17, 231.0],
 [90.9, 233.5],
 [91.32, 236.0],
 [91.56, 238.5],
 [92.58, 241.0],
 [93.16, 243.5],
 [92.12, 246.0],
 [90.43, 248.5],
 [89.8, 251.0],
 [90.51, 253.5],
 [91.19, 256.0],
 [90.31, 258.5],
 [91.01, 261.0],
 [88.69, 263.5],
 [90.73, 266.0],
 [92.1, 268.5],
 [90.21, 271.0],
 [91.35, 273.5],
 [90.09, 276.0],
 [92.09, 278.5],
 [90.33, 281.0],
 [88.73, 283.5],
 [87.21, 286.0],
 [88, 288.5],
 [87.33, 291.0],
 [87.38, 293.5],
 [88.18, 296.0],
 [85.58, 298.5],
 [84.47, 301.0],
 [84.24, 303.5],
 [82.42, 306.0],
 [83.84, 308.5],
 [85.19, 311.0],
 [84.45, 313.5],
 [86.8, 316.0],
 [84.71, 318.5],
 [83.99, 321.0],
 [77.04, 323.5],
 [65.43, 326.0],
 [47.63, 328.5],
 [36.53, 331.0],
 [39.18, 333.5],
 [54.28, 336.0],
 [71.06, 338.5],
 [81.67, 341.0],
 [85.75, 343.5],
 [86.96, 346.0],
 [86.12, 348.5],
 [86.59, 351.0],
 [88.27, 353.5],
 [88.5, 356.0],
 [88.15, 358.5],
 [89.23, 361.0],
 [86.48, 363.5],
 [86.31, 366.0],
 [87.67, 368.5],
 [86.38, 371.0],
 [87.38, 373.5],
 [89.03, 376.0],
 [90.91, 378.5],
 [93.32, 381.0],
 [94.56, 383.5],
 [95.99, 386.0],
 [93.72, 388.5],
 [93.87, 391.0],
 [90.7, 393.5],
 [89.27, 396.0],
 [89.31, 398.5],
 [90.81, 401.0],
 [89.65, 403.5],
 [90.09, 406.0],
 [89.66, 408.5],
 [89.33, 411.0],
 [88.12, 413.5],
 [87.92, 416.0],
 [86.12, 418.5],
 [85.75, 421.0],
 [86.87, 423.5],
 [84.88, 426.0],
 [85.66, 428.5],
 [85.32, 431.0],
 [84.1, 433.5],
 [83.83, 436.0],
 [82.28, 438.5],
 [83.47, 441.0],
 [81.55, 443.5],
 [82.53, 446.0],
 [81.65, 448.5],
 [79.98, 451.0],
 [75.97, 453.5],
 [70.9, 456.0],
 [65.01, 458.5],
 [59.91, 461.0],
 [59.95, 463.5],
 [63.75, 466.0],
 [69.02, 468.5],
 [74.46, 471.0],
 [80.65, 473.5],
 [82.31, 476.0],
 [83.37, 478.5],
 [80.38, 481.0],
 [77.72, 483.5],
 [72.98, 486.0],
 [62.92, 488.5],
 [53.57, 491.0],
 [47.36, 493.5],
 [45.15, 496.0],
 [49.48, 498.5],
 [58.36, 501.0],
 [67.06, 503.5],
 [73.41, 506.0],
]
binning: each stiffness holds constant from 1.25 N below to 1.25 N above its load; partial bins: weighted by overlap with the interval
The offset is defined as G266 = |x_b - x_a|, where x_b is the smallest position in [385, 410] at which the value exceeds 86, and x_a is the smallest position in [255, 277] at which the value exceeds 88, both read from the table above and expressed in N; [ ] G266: 130.0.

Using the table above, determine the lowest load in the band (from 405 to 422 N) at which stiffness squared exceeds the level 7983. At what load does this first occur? 406.0 N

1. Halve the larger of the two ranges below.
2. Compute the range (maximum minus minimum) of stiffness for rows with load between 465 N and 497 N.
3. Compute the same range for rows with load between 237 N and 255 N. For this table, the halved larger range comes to 19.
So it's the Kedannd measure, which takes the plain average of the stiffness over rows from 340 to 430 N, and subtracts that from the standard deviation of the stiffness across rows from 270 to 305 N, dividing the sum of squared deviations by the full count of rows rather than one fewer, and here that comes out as -86.3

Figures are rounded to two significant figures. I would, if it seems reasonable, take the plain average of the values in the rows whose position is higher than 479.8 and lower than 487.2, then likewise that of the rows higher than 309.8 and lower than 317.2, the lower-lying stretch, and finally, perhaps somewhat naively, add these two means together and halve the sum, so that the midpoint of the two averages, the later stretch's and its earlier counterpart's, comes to 81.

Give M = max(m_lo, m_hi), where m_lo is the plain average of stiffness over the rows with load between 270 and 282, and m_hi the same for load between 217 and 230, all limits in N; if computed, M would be 91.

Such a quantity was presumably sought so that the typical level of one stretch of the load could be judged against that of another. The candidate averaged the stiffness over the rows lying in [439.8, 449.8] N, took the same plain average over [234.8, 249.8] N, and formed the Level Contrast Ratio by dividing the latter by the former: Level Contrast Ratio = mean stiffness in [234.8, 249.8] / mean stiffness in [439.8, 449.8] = 1.12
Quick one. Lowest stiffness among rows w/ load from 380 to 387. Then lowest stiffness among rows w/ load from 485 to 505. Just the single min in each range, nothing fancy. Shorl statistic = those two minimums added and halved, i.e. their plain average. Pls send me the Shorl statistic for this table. 69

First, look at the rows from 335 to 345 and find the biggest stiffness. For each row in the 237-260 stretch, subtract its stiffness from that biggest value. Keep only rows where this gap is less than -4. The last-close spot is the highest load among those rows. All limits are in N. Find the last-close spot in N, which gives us 258.5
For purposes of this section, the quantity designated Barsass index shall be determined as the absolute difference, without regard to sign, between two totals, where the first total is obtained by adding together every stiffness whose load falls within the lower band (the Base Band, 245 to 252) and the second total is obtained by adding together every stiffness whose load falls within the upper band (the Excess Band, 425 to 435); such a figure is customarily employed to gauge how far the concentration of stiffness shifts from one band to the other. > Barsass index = 68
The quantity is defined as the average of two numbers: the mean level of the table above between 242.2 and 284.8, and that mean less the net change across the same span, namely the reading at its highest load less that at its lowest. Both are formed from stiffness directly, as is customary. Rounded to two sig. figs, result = 93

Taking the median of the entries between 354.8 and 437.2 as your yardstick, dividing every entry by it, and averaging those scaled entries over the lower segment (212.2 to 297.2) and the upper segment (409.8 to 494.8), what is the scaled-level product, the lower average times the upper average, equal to 0.89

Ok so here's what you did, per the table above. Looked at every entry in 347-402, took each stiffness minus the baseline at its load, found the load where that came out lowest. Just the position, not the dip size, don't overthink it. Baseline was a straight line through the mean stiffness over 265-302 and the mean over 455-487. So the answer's 348.5 N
